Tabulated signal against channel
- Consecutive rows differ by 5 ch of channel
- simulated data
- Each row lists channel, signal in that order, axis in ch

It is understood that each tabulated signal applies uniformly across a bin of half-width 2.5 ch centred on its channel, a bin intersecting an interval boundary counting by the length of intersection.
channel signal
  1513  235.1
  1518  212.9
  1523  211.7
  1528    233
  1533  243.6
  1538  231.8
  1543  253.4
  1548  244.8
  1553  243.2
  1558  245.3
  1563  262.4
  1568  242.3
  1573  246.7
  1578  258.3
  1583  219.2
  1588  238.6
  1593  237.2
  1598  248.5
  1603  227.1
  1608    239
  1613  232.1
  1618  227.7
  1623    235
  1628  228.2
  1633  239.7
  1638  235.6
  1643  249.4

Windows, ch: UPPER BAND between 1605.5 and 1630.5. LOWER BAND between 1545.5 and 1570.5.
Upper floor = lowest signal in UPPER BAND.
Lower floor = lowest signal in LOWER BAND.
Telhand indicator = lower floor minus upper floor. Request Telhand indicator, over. 15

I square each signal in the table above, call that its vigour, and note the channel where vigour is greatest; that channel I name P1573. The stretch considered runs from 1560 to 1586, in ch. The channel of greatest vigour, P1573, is 1563 ch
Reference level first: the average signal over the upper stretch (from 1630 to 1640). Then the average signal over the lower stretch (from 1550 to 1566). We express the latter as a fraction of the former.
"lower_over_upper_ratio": 1.05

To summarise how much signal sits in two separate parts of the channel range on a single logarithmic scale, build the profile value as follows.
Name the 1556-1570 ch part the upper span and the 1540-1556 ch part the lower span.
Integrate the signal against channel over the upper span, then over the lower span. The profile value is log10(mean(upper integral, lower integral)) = 3.57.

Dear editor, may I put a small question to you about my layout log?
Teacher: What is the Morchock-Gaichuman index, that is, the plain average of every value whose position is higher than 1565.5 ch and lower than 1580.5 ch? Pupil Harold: 249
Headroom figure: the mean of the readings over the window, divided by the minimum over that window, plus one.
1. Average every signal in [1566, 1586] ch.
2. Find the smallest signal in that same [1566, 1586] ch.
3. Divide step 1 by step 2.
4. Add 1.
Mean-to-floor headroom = 2.10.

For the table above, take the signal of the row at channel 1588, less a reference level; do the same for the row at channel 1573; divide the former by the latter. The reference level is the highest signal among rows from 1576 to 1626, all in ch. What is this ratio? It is 1.7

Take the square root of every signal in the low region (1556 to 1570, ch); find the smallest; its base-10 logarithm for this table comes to 1.19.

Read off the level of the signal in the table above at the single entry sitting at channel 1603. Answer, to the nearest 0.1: 227.1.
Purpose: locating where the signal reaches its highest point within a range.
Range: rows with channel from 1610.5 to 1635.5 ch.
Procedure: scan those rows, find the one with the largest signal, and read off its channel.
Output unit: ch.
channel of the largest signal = 1633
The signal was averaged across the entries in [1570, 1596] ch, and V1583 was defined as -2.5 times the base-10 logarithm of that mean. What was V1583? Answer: -5.95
